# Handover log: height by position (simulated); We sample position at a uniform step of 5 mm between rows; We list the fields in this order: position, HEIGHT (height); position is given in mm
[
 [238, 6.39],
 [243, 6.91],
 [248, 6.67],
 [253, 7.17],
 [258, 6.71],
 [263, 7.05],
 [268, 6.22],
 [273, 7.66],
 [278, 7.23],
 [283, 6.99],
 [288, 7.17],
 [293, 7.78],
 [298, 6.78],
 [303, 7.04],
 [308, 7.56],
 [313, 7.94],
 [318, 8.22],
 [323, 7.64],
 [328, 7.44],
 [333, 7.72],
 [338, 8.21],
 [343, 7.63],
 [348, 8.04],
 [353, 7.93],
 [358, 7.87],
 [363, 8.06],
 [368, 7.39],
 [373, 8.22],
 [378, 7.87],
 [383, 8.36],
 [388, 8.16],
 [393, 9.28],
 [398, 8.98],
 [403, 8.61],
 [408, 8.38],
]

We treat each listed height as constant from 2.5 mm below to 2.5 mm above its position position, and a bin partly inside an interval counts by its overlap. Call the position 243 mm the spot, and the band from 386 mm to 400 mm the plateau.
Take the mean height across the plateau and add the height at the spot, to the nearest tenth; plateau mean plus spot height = 15.7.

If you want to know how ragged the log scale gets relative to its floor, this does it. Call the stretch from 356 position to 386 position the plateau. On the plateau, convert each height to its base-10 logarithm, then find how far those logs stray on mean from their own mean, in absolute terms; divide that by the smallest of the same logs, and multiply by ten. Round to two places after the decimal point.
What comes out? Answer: 0.16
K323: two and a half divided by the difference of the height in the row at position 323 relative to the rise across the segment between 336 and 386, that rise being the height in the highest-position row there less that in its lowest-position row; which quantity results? 0.33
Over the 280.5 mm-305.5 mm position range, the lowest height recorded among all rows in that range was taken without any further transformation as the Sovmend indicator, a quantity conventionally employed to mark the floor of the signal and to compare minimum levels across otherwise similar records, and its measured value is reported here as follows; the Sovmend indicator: 6.78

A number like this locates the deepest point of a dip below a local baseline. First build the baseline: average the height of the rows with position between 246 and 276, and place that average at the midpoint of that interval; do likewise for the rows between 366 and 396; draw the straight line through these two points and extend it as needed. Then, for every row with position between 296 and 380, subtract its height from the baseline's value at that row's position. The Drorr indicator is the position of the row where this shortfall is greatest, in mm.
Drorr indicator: 368 mm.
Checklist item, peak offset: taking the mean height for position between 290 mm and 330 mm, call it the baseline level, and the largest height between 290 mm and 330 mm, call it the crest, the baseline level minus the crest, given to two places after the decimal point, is -0.67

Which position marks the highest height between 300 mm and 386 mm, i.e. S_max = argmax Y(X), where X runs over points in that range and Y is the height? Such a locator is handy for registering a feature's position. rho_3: 383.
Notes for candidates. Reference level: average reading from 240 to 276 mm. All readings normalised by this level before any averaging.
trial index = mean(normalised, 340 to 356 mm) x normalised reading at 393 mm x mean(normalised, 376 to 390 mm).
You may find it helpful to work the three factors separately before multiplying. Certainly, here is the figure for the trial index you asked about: 1.80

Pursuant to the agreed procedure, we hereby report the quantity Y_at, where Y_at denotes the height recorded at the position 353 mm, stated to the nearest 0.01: 7.93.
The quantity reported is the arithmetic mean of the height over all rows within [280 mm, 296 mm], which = 7.3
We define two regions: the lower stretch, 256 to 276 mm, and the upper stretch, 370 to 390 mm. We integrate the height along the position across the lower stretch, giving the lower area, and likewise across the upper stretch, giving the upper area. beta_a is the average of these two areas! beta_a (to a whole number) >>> 151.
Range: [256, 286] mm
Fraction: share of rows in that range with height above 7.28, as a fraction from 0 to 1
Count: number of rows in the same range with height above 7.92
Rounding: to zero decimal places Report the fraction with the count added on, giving 0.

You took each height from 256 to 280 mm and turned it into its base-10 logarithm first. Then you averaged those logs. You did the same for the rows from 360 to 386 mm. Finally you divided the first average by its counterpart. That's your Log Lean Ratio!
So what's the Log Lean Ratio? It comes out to 0.934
